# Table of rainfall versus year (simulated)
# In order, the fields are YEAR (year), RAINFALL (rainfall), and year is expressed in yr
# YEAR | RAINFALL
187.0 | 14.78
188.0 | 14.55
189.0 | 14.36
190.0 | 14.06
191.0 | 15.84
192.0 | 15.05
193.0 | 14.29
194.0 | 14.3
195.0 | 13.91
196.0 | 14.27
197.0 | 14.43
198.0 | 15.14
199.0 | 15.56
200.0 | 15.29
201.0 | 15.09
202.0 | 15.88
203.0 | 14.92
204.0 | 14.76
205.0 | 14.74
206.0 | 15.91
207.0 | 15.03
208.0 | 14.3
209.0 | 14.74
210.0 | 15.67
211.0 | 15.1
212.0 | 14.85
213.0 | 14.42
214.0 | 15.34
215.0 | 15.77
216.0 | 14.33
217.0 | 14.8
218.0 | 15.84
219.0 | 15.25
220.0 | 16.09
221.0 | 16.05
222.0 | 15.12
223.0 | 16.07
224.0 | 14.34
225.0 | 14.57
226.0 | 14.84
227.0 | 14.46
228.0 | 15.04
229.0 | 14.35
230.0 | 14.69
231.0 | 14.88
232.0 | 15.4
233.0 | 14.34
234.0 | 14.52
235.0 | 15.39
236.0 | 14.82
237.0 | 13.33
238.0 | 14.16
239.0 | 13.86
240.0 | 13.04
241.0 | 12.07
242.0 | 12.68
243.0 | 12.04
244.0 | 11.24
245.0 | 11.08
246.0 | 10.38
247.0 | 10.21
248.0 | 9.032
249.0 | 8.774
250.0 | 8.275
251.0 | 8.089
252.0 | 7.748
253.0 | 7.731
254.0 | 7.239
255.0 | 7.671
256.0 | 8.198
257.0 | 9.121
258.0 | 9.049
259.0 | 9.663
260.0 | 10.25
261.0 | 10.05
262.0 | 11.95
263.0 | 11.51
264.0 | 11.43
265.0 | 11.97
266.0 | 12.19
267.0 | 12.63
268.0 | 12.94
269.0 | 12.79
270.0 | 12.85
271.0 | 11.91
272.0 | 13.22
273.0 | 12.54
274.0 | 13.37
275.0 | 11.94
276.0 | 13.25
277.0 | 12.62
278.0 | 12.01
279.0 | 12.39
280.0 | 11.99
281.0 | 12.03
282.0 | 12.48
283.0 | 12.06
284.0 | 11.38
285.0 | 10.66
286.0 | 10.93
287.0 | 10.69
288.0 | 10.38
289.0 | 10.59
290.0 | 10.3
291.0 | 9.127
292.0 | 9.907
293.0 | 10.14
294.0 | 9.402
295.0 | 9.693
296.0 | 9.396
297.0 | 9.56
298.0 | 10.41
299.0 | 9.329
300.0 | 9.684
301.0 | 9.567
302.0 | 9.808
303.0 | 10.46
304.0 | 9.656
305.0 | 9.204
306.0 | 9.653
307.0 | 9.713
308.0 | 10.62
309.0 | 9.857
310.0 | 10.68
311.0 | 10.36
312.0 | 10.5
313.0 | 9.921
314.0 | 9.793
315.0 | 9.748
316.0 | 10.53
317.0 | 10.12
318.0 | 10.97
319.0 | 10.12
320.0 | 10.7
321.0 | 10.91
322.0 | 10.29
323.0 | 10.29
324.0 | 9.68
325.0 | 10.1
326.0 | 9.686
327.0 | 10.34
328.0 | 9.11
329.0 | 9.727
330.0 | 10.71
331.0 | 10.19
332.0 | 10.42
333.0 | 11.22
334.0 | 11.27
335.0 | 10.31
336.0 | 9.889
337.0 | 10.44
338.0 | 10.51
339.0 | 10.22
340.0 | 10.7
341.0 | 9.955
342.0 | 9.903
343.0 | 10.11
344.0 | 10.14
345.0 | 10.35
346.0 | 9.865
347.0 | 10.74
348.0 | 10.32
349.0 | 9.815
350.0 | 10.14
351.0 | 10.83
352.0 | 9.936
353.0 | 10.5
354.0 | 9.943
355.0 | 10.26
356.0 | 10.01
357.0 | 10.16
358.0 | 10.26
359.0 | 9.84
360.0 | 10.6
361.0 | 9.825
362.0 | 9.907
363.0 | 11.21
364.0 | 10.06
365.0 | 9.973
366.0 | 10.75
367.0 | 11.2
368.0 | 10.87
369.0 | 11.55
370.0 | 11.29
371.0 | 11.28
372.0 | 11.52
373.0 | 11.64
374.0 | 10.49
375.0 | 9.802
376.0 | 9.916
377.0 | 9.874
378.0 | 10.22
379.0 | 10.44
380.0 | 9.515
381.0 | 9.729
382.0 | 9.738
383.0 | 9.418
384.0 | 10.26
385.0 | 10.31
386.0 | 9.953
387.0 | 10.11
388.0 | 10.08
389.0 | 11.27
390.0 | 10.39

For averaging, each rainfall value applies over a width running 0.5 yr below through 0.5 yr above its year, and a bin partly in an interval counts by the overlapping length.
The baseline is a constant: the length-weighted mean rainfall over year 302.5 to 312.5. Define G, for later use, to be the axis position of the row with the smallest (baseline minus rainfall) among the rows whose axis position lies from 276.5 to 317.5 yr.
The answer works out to 277.0 yr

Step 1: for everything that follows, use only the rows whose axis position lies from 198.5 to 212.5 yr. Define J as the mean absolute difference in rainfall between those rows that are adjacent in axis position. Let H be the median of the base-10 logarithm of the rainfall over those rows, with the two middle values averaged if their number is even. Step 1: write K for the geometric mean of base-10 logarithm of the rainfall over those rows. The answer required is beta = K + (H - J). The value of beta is 1.79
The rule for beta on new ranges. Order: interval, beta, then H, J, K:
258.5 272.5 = 1.60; 1.08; 0.55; 1.07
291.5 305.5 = 1.49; 0.99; 0.48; 0.99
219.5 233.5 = 1.74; 1.17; 0.61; 1.18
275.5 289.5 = 1.73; 1.08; 0.41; 1.07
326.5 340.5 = 1.48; 1.02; 0.55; 1.01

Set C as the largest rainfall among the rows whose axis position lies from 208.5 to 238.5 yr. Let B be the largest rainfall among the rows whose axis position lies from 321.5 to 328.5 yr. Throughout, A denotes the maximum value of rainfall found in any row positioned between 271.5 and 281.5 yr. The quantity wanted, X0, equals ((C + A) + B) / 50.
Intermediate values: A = 13.37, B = 10.34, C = 16.09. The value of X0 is 0.80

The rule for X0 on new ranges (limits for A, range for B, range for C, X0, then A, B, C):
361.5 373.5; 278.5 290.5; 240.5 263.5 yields 0.74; 11.64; 12.48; 12.68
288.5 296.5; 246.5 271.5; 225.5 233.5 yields 0.78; 10.59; 12.94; 15.4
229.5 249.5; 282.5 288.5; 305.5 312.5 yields 0.76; 15.4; 12.06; 10.68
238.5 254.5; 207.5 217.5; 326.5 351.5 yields 0.82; 13.86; 15.77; 11.27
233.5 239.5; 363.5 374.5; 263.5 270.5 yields 0.80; 15.39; 11.64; 12.94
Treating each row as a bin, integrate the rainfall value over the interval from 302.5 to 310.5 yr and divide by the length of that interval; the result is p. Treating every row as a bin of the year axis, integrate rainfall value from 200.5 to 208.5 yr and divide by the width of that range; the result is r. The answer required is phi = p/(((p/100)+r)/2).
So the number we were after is 1.3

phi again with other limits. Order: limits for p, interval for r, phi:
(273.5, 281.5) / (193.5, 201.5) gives 1.7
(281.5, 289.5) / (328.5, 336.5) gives 2.1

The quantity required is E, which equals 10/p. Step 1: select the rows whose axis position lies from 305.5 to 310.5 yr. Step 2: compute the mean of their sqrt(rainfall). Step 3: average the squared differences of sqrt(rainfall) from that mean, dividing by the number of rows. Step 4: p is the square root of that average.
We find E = 142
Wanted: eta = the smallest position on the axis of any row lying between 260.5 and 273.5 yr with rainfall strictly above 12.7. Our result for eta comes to 268.0 yr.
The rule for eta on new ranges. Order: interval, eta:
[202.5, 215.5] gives 203.0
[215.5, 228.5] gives 216.0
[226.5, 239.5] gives 227.0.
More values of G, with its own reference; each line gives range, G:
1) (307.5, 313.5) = 310.0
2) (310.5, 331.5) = 318.0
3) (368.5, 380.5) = 373.0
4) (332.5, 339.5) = 334.0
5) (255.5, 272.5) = 272.0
